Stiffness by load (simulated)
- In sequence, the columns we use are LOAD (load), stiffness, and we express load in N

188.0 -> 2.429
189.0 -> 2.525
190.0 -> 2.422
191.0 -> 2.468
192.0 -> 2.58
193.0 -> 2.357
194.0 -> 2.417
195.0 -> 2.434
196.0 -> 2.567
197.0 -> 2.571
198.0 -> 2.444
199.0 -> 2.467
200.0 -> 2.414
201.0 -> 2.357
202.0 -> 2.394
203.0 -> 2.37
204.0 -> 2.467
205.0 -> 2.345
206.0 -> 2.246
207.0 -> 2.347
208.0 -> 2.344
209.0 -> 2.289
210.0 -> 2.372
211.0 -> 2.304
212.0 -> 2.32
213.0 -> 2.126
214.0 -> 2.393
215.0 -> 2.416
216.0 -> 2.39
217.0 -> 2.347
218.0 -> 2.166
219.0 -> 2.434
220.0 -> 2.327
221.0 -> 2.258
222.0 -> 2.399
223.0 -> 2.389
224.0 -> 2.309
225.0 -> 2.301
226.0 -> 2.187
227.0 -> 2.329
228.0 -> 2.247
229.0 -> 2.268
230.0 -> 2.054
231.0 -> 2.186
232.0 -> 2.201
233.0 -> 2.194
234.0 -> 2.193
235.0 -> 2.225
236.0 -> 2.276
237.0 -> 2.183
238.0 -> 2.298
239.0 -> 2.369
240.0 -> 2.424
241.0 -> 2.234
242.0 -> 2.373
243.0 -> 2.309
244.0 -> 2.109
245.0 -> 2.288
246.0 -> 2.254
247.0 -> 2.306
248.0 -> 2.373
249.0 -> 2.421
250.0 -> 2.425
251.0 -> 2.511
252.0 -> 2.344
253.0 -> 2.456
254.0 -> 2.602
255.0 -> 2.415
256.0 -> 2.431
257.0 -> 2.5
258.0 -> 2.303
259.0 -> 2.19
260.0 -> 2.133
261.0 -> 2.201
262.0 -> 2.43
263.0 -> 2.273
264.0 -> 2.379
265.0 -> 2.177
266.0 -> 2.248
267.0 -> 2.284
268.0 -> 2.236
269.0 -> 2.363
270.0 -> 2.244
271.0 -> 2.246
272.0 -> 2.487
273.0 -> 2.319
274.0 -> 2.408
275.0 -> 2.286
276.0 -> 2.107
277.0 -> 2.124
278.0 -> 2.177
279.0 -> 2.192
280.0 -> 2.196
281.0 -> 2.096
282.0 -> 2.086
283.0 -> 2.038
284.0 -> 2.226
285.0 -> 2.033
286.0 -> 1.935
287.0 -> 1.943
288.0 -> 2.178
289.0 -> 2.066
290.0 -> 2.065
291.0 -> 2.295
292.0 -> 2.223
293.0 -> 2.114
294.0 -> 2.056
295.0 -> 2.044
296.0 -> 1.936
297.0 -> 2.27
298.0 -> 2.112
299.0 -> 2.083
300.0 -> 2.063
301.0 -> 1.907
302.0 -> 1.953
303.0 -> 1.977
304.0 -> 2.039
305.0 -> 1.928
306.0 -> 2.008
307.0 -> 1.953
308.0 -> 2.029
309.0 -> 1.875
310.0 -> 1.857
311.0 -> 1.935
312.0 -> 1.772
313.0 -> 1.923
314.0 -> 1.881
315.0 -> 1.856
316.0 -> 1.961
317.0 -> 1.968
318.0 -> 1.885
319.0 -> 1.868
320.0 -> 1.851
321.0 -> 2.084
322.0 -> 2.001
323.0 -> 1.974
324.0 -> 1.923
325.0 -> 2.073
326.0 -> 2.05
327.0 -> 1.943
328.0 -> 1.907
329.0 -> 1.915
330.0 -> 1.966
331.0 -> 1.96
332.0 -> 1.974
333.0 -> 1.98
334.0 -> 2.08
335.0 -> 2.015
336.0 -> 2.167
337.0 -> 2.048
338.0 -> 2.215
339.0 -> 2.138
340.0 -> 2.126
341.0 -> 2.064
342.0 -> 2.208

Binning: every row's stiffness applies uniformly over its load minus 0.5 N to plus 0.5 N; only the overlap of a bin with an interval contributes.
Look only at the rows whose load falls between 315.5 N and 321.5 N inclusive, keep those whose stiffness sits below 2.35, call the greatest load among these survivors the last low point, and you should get 321.0 N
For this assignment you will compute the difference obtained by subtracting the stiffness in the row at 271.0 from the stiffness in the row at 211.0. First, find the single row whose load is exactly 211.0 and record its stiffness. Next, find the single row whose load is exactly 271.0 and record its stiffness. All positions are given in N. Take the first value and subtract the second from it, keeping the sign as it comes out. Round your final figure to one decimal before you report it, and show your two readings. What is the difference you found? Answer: 0.1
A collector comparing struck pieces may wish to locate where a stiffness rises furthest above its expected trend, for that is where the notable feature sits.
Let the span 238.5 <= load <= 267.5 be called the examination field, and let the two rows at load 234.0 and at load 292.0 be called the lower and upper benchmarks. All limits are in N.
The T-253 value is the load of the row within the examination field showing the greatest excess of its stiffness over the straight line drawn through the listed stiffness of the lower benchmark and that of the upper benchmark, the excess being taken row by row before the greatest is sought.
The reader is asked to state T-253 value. 254.0 N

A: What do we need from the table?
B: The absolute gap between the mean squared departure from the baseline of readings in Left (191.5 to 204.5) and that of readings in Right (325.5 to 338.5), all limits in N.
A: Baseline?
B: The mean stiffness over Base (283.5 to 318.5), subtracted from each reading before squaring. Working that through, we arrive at 0.19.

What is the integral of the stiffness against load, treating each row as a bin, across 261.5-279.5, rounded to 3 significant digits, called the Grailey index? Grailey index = 41.0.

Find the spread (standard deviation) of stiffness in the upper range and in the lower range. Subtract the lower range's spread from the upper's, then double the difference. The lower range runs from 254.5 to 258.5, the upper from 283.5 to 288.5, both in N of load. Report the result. 0.10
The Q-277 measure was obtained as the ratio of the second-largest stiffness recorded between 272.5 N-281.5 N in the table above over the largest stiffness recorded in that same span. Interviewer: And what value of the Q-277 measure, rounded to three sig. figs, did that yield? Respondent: 0.963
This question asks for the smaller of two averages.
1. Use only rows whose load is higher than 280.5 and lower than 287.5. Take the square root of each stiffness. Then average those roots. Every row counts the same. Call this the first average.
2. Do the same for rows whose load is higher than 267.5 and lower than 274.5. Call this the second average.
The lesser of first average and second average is 1.43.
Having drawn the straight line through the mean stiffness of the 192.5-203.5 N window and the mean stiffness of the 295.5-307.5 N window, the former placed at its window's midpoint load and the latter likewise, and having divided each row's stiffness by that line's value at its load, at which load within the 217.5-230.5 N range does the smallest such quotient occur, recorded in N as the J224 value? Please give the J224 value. 230.0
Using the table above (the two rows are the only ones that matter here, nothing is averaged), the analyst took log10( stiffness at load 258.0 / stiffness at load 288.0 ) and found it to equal 0.024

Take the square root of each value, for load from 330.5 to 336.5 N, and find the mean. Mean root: 1.42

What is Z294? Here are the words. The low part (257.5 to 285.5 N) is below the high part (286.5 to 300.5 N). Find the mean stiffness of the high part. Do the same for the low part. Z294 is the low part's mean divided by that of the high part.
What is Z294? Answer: 1.061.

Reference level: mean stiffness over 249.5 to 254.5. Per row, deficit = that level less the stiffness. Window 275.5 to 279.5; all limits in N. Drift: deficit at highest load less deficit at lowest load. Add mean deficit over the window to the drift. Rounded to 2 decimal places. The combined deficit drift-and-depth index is 0.23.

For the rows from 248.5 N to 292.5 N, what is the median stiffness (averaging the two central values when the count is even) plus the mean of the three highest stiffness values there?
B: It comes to 4.8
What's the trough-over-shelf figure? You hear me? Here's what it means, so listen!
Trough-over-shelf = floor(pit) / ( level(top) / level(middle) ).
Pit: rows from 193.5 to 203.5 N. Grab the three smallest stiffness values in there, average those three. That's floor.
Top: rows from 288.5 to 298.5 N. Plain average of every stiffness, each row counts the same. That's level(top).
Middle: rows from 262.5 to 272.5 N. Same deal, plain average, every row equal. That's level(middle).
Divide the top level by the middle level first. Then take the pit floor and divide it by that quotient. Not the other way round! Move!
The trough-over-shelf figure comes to 2.6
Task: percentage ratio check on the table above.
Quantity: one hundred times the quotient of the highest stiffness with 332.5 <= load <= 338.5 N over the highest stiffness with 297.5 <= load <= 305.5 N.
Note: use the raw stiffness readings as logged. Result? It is 105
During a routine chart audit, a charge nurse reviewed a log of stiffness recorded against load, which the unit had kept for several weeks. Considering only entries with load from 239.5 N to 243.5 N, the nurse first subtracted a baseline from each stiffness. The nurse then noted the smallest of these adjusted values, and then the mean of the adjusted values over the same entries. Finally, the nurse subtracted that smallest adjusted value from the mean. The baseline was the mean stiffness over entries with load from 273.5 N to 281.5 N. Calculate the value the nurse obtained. 0.10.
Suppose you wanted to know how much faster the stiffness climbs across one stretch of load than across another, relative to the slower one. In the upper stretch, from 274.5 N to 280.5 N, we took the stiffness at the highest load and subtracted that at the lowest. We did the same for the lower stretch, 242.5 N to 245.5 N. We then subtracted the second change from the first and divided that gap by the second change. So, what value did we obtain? 3.3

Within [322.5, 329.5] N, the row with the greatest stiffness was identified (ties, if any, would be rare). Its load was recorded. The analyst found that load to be 325.0 N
